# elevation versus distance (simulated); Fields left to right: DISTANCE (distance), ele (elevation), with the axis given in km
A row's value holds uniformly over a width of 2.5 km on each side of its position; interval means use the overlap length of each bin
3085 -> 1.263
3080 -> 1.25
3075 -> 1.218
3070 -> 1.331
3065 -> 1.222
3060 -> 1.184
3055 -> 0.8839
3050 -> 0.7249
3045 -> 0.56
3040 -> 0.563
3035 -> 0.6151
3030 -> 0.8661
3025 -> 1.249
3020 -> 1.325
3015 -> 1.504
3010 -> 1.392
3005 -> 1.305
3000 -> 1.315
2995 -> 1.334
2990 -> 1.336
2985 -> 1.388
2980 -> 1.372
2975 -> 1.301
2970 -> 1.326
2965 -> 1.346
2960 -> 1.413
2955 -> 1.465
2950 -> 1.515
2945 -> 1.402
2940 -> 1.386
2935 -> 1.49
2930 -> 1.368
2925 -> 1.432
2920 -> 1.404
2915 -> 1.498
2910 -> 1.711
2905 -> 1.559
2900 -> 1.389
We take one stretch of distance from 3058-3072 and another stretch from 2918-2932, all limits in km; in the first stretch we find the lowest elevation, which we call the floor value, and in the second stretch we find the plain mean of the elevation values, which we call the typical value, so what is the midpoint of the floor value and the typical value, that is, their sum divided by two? 1.29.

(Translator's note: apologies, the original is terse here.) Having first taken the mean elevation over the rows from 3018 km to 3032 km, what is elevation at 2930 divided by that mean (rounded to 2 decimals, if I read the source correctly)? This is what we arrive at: 1.19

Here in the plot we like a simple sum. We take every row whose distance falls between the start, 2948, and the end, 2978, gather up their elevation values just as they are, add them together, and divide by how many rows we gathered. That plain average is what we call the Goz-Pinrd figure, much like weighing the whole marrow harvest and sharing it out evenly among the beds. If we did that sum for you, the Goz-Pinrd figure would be 1.39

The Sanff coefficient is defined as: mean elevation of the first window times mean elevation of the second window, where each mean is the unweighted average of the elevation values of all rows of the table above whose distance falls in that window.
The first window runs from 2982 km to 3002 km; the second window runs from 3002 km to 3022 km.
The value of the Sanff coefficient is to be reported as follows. 1.86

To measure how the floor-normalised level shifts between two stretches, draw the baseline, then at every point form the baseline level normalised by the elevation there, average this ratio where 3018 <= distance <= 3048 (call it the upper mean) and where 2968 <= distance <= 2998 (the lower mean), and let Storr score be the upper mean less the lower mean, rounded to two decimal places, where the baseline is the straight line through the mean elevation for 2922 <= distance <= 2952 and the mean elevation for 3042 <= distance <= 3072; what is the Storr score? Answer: 0.46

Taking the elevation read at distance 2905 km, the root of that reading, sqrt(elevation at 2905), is 1.25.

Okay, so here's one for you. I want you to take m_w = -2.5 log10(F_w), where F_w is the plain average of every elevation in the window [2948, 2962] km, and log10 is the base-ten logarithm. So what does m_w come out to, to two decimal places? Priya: -0.41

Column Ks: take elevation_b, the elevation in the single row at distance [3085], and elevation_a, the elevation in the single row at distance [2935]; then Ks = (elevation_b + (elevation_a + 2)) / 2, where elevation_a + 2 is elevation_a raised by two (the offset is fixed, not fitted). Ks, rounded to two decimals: 2.38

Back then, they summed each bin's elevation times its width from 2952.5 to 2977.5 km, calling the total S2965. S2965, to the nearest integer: 34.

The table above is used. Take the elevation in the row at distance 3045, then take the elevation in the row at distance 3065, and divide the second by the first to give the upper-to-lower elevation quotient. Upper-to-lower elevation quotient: 2.2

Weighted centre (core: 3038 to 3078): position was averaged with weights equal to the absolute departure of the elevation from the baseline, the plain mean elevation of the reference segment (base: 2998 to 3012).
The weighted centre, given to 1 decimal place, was 3049.0 km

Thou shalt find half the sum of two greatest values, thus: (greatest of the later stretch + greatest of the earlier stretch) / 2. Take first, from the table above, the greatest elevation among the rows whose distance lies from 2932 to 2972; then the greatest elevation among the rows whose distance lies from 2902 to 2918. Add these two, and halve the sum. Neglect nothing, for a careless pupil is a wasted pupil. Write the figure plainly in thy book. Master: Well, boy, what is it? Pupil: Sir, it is 1.61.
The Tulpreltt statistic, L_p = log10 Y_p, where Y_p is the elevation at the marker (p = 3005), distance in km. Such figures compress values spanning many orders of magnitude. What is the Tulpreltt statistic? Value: 0.12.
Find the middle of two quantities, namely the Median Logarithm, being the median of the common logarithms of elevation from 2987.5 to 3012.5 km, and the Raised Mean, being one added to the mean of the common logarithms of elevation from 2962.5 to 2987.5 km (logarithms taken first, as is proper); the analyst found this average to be 0.627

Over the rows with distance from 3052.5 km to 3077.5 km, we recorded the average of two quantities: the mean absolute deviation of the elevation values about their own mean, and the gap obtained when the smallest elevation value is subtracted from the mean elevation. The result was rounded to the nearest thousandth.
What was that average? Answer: 0.199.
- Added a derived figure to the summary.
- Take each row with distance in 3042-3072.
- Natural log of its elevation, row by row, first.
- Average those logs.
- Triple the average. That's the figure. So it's -0.2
